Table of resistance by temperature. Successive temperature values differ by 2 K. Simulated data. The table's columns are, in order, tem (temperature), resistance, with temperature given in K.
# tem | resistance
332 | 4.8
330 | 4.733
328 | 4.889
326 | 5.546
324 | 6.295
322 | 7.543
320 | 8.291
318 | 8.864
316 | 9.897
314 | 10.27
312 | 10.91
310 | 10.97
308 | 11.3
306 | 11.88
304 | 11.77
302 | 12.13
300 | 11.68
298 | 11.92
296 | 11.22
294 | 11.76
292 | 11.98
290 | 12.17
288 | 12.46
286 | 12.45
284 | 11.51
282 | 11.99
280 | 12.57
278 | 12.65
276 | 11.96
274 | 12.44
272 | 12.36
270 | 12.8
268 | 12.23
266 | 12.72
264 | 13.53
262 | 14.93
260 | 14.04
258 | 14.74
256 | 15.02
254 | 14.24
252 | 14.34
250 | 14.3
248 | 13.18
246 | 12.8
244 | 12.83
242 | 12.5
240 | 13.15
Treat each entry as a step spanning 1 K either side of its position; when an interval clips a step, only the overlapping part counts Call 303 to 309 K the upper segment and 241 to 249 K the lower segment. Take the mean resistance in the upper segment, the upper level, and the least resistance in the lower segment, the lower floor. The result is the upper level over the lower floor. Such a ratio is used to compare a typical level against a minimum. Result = 0.932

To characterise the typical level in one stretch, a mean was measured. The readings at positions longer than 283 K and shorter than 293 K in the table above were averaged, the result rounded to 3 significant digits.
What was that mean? 12.1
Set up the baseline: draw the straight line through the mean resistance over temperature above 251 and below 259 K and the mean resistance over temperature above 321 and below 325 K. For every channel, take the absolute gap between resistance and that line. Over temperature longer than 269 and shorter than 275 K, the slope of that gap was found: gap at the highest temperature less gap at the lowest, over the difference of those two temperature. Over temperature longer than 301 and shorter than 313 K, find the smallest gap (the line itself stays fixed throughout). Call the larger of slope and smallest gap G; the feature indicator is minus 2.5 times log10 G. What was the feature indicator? -1.0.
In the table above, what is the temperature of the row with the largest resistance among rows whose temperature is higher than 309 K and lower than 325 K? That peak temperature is 310 K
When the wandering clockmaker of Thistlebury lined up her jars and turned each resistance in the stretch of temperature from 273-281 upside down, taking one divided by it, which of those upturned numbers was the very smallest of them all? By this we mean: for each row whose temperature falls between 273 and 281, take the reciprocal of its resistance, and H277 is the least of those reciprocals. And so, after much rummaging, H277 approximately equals 0.079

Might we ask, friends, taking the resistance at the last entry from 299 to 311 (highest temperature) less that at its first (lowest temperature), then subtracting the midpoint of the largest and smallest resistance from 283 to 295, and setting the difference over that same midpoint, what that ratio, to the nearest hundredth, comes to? -1.06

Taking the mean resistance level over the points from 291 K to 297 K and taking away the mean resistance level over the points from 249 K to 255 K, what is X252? -2.6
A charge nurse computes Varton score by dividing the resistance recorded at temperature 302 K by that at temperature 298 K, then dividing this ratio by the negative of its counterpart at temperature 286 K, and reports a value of -0.082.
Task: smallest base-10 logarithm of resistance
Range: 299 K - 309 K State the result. 1.05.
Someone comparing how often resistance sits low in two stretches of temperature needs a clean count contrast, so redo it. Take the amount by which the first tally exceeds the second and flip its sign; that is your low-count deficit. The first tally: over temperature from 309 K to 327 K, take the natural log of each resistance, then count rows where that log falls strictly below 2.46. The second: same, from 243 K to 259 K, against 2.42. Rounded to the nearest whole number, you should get -9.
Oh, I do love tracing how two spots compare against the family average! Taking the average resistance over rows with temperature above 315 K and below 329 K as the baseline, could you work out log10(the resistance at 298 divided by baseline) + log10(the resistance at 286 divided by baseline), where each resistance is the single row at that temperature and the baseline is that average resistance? 0.44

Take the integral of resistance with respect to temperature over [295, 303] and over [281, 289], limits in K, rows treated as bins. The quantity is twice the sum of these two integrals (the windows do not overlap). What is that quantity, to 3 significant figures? 381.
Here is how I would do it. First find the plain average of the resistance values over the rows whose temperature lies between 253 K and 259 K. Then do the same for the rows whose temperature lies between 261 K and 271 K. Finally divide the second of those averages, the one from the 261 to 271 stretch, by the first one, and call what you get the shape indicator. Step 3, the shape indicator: 0.90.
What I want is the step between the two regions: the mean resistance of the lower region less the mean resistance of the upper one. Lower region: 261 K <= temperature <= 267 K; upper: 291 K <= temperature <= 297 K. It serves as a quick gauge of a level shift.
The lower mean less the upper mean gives 2.1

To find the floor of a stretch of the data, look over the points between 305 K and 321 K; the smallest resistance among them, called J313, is 8.291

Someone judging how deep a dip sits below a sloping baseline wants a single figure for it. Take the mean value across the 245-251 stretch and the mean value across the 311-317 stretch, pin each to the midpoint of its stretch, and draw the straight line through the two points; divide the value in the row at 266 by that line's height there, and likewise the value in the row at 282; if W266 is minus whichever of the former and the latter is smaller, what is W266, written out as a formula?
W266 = -1.01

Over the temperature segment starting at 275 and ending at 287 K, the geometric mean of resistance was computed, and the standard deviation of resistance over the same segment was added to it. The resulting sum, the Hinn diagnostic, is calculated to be 12.6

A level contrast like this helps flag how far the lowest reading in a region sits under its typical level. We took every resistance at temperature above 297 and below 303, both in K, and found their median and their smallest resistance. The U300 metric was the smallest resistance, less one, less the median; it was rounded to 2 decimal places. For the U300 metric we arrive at -1.24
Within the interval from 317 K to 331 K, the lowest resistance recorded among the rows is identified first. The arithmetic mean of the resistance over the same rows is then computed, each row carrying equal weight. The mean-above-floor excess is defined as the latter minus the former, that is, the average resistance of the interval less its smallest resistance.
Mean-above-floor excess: 1.9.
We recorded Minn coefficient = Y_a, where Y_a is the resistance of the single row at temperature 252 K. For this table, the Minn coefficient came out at 14.34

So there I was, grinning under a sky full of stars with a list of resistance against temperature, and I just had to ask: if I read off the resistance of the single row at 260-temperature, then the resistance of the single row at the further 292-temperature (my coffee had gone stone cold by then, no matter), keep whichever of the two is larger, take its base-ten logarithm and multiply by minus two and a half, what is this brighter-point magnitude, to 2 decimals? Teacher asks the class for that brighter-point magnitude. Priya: -2.87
